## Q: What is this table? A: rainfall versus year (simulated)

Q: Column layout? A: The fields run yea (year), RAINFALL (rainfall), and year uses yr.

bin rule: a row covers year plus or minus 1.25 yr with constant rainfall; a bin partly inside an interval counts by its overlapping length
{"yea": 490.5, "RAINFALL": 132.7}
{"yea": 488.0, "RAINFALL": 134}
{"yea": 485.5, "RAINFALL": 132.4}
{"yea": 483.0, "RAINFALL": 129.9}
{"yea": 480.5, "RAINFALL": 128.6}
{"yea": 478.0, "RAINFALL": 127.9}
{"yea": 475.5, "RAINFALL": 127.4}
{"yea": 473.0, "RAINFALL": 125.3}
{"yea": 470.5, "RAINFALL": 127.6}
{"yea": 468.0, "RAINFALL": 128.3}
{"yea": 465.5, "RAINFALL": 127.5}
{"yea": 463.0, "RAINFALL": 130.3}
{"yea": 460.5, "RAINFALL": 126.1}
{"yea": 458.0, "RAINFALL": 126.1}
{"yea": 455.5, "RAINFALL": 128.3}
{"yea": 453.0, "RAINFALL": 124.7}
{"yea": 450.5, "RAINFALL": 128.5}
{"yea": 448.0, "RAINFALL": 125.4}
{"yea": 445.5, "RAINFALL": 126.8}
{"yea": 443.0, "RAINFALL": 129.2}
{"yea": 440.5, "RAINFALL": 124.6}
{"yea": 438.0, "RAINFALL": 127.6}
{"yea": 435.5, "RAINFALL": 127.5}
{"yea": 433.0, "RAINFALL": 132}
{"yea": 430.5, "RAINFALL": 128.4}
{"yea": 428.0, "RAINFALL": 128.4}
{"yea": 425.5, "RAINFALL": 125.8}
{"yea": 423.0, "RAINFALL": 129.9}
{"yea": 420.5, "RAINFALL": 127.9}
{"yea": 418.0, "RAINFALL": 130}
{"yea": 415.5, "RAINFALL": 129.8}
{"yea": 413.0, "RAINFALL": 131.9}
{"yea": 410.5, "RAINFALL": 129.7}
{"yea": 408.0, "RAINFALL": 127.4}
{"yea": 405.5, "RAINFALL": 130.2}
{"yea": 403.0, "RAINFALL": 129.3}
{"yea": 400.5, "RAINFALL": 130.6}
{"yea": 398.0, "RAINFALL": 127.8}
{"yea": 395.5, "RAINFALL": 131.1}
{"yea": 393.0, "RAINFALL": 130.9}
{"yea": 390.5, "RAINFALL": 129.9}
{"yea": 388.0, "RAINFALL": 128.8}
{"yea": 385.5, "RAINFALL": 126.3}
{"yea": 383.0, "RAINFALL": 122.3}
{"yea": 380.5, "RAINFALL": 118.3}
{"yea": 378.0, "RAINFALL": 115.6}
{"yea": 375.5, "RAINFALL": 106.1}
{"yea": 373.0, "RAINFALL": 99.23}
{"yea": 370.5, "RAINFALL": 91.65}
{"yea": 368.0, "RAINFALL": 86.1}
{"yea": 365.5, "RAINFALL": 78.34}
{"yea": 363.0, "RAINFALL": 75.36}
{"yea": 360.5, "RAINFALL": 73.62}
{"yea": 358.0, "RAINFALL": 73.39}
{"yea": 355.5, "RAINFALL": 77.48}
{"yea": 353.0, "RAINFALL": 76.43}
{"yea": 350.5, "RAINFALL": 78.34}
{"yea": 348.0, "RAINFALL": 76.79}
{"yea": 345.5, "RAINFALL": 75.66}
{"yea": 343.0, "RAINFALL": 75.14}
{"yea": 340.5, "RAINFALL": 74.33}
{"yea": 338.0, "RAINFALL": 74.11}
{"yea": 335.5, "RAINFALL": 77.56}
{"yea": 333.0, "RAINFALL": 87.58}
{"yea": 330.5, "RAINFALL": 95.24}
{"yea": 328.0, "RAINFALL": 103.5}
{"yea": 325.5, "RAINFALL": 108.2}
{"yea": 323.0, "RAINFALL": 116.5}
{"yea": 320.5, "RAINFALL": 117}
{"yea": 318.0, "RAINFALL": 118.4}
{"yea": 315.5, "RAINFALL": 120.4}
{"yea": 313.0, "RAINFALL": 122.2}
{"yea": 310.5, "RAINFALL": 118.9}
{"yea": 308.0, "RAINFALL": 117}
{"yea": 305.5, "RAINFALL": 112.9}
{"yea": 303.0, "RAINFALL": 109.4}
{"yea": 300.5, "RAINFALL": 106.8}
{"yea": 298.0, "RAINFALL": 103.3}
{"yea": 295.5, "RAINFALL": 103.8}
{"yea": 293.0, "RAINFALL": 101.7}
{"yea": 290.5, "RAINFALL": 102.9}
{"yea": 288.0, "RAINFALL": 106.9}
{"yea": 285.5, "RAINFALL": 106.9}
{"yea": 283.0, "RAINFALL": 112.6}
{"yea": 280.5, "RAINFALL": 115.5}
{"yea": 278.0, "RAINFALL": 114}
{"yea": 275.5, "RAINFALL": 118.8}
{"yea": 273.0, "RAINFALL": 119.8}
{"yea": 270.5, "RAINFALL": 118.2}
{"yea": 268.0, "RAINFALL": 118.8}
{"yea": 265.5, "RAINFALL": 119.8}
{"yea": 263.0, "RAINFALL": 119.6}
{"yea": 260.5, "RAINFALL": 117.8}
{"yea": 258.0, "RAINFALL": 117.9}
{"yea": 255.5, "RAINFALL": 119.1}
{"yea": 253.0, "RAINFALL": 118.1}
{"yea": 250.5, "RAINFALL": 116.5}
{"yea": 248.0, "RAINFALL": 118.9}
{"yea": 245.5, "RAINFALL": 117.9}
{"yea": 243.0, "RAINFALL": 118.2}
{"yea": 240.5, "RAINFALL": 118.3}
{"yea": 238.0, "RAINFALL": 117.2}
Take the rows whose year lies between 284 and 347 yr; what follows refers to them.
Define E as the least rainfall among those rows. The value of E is 74.11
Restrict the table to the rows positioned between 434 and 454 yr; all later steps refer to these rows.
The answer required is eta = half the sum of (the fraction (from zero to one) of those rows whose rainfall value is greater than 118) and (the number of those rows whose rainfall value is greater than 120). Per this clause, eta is 4.5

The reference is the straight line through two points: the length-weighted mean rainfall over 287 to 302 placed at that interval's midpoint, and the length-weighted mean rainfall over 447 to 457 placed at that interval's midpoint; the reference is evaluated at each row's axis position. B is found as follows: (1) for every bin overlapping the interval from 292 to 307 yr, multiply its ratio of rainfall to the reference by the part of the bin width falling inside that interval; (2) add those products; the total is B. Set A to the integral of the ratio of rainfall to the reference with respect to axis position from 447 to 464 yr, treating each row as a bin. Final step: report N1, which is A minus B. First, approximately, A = 17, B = 15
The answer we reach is 2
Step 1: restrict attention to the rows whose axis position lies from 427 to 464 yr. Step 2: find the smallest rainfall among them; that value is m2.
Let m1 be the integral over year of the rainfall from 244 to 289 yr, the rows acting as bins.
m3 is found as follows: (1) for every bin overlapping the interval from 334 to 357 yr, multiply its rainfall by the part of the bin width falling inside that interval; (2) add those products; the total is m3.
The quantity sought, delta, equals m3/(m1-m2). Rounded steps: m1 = 5246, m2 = 124.6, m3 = 1755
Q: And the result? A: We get 0.3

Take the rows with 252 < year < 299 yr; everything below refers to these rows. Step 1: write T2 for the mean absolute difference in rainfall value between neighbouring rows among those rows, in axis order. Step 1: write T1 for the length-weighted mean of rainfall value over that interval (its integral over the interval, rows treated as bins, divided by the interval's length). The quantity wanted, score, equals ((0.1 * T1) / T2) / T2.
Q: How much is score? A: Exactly 4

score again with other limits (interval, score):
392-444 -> 3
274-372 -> 1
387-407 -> 6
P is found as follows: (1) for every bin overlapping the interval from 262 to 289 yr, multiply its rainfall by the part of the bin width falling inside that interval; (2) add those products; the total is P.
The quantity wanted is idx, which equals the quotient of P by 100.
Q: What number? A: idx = 31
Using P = 3121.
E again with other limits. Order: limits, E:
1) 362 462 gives 75.36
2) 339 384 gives 73.39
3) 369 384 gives 91.65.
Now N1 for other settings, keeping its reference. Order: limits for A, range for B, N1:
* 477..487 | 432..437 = 5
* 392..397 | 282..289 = -2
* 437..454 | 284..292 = 9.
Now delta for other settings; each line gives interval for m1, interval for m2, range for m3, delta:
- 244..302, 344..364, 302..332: 0.5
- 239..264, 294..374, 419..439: 0.9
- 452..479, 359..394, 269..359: 2.7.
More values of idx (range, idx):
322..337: 15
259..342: 90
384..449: 84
